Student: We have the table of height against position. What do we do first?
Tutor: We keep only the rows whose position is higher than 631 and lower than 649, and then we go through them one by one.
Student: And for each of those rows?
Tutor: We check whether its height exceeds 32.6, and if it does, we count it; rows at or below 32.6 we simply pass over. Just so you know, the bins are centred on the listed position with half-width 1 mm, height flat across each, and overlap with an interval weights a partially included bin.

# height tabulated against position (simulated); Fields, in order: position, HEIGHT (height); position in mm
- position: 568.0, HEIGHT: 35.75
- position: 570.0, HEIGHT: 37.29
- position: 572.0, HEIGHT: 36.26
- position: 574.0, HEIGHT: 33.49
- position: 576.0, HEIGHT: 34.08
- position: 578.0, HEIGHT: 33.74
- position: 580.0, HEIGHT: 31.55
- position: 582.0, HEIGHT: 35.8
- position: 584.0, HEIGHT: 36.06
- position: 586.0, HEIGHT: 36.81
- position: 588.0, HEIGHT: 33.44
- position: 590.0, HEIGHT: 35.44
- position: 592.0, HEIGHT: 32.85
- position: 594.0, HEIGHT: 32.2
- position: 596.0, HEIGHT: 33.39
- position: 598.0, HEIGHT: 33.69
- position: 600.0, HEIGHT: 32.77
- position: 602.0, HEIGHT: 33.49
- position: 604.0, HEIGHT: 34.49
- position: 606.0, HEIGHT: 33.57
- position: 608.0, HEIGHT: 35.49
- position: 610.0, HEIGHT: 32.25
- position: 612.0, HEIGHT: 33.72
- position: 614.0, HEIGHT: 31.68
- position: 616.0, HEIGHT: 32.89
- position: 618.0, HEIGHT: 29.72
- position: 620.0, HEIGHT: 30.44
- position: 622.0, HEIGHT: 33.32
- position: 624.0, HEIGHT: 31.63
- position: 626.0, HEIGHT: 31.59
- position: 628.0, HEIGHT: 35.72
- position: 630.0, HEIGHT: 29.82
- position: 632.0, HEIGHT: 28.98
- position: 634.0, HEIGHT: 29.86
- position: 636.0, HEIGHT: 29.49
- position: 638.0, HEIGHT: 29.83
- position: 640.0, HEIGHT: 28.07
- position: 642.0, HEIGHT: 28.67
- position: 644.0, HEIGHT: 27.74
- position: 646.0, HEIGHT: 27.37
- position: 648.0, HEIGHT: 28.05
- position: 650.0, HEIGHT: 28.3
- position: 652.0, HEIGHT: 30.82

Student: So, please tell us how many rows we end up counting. 0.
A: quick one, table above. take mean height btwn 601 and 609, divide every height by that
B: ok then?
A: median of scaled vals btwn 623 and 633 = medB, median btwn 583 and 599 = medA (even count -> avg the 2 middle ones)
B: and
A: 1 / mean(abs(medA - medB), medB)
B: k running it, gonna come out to 2.04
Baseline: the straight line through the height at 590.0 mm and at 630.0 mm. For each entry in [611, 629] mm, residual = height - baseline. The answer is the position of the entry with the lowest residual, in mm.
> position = 618.0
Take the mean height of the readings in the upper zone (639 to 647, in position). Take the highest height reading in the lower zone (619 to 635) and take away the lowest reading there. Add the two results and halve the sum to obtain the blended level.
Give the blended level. 17.4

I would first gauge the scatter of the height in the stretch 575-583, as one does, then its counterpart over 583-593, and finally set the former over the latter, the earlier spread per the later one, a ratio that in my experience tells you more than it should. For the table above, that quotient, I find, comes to 1.0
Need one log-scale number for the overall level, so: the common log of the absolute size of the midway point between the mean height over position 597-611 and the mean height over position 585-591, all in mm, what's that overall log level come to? 1.54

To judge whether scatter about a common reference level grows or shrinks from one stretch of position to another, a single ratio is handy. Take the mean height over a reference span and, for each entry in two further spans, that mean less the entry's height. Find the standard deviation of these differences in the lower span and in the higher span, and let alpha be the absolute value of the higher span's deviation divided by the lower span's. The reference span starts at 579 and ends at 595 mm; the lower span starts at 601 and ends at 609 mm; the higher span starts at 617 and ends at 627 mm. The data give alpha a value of 1.5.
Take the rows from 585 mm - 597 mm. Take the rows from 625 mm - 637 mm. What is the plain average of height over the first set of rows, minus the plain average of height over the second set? 3.1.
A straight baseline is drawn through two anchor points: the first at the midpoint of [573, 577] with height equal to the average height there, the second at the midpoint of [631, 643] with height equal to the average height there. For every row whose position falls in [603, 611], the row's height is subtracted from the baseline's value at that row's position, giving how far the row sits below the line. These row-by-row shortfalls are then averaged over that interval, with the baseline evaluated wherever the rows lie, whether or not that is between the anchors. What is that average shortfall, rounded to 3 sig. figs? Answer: -2.56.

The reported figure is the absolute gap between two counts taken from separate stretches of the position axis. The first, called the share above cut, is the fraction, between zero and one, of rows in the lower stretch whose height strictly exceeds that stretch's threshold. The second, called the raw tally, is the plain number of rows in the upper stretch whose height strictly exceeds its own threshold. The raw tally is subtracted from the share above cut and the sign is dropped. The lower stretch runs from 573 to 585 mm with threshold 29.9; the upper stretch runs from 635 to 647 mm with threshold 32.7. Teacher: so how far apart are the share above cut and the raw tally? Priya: 1.0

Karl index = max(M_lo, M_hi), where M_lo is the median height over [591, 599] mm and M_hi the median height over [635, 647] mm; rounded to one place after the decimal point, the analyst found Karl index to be 33.1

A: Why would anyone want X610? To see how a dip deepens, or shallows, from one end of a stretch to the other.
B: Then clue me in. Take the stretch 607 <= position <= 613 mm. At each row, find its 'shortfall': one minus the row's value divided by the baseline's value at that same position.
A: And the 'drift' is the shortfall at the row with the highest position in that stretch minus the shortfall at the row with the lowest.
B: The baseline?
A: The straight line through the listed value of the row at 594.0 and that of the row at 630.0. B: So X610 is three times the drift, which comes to 0.14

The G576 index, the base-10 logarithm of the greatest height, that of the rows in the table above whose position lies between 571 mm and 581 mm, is 1.56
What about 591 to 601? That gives 1.53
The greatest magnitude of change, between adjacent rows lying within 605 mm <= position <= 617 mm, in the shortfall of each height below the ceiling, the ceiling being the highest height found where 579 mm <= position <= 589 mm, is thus 3.2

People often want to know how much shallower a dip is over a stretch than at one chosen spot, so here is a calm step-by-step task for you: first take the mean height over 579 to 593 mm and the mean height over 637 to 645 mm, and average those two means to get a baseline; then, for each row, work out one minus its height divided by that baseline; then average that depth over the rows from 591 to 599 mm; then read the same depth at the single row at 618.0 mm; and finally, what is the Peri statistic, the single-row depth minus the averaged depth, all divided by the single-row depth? 1.8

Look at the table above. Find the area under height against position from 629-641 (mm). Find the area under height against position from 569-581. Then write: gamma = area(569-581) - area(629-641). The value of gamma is 61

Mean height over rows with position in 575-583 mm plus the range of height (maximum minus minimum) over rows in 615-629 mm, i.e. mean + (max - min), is 40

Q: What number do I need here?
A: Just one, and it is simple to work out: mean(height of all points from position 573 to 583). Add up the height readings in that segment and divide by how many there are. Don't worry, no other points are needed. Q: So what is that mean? 34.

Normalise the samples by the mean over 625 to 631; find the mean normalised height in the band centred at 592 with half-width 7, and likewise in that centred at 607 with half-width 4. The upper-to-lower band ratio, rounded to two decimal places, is 1.00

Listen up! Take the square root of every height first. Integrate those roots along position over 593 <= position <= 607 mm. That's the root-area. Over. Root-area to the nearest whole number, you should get 81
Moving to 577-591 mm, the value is 82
